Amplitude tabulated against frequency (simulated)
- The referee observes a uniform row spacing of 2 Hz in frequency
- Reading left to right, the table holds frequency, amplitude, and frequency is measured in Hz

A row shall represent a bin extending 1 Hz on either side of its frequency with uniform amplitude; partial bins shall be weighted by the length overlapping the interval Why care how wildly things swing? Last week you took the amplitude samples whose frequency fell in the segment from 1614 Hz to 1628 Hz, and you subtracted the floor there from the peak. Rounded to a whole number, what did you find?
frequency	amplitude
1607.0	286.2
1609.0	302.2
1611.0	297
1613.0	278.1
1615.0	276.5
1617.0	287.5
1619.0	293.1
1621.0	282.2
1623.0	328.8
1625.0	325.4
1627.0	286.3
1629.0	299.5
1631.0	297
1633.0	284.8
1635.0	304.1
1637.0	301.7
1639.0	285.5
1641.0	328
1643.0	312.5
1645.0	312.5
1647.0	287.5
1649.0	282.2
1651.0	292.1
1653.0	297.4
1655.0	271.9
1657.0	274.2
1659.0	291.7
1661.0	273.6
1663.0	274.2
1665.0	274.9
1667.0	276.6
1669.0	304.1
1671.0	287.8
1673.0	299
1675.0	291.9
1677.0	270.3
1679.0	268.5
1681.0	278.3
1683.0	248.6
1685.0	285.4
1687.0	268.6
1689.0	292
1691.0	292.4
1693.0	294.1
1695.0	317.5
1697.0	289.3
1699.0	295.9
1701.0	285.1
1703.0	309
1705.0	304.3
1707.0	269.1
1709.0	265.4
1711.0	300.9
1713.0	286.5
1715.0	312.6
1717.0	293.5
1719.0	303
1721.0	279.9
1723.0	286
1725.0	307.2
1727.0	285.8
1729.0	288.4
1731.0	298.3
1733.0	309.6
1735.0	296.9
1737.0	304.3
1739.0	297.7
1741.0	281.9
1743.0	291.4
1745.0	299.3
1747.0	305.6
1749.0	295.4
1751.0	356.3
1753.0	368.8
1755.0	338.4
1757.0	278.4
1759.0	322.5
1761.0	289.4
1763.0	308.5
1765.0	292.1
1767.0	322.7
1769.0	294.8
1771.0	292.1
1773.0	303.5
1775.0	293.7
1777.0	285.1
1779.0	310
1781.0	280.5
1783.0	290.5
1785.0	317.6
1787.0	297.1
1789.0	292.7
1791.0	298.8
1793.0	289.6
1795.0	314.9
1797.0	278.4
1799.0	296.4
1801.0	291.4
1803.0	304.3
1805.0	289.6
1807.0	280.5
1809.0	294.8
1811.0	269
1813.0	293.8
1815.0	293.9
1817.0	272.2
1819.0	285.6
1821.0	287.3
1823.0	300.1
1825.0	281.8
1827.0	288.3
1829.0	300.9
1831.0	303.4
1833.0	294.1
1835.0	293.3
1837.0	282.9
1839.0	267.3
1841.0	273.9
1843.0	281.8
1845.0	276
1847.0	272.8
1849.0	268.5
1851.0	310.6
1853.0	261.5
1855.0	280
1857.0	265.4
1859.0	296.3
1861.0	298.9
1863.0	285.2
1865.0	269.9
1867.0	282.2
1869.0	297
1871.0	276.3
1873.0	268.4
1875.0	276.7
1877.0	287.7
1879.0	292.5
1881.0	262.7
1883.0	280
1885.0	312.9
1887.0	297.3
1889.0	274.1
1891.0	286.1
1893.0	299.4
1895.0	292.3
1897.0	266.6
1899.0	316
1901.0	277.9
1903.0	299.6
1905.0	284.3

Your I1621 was 52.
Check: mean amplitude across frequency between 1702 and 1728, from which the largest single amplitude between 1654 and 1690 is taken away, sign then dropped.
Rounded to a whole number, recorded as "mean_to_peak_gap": 12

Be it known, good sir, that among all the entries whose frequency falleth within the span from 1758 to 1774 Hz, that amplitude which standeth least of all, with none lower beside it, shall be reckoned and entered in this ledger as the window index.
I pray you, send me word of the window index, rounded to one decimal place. 289.4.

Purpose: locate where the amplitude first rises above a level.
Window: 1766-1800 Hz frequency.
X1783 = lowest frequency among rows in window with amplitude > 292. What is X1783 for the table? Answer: 1767.0 Hz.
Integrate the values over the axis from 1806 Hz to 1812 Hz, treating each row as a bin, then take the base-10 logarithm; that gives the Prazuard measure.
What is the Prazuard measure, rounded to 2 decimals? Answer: 3.23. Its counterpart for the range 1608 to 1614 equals 3.24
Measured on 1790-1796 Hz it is 3.26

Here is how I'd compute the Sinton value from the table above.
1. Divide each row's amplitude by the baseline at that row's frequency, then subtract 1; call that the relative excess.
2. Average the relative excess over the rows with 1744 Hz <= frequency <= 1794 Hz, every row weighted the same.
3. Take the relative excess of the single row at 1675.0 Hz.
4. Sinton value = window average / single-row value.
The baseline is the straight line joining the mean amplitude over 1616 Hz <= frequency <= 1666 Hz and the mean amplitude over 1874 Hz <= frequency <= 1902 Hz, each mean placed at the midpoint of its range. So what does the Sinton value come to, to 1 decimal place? -12.9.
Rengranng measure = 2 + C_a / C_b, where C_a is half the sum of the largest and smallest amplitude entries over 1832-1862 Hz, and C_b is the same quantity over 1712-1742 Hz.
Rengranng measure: 2.97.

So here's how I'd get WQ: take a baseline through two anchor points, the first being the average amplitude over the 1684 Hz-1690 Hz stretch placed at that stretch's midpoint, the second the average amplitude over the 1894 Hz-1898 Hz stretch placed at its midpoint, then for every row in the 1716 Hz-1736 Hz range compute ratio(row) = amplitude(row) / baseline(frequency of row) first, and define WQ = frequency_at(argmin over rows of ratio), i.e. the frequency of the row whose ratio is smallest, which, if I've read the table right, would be 1721.0 Hz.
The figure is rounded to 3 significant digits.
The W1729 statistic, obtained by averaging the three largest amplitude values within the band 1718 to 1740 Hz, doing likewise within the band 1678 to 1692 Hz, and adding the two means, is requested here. 597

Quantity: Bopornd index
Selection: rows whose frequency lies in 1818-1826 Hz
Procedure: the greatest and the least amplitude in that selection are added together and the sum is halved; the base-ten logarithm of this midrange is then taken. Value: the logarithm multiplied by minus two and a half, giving -6.16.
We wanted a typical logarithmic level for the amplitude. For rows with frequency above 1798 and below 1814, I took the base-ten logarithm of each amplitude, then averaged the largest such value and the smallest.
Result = 2.46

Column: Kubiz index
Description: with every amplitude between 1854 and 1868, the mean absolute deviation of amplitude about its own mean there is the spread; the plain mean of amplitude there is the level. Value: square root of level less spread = 16.53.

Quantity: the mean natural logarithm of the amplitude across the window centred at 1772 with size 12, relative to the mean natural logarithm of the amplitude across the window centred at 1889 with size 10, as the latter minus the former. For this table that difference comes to -0.016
